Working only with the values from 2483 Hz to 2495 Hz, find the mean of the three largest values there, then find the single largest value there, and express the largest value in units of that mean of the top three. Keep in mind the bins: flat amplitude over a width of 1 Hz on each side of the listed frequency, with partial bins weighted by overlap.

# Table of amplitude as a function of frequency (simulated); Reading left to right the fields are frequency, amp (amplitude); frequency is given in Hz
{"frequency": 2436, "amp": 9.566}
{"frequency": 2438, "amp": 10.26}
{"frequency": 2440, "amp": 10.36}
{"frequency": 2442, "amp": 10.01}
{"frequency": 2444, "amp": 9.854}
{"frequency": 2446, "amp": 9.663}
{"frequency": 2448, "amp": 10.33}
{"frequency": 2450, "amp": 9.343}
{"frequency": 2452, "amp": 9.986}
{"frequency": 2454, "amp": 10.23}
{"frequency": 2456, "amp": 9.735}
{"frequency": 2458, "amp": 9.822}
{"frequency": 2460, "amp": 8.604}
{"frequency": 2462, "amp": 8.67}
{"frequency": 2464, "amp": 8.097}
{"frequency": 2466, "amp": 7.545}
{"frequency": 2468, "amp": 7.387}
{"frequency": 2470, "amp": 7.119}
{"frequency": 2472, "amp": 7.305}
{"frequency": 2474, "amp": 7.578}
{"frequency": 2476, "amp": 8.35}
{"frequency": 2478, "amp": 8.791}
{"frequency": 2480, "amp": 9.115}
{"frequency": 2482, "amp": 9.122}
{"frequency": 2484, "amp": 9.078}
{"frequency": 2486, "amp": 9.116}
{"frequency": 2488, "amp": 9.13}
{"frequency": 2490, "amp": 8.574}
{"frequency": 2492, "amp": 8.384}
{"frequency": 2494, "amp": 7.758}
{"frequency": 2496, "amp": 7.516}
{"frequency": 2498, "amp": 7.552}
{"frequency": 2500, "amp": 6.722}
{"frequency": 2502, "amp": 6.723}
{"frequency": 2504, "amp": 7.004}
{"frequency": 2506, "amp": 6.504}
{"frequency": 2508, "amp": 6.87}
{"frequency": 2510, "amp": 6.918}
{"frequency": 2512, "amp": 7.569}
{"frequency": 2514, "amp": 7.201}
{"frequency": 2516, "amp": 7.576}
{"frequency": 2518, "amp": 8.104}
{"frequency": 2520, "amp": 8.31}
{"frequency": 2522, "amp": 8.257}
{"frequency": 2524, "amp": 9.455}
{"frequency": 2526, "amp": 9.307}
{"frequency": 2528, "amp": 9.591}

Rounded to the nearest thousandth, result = 1.002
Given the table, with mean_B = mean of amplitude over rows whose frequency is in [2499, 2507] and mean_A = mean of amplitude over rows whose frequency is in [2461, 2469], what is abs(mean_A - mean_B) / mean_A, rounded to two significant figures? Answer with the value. 0.15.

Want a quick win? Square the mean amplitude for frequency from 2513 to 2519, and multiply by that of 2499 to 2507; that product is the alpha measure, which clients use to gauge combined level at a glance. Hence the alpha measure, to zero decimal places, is 392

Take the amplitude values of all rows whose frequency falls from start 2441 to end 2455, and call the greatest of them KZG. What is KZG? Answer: 10.33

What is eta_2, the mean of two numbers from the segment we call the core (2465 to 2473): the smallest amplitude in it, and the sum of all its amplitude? 18.2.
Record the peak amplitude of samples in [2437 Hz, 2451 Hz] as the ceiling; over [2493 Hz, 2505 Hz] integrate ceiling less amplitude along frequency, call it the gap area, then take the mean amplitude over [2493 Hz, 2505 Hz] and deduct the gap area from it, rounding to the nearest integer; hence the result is -31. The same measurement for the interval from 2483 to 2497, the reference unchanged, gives -17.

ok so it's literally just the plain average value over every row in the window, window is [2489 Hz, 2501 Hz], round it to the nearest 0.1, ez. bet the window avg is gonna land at 7.8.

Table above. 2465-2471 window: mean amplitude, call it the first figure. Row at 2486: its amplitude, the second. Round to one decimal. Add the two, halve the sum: 8.2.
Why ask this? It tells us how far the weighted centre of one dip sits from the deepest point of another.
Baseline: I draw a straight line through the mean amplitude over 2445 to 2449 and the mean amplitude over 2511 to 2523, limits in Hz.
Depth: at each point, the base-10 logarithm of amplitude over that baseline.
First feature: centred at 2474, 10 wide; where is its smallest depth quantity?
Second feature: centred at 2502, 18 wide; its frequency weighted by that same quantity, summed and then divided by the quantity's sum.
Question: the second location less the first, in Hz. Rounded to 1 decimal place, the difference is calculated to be 32.7 Hz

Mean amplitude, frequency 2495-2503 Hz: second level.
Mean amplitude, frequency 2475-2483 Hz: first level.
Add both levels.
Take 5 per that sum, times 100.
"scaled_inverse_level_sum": 31.3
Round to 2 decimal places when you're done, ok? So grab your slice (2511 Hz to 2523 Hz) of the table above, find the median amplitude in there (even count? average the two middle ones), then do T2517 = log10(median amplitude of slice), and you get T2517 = 0.89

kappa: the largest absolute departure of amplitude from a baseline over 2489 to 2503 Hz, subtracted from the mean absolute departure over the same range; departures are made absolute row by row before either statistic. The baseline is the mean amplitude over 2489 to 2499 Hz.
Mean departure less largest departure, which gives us -0.58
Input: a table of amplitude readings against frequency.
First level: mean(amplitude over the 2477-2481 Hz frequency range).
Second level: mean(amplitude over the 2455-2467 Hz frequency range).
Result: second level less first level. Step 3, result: -0.2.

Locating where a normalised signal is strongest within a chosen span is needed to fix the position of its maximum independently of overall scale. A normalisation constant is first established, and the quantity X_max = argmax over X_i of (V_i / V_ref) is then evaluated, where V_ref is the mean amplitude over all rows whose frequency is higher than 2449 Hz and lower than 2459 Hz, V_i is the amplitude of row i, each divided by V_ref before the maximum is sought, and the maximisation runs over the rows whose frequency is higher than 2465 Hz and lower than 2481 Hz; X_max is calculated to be 2480 Hz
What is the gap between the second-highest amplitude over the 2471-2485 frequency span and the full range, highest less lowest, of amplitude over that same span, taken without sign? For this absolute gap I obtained 7.3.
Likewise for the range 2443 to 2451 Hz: 8.9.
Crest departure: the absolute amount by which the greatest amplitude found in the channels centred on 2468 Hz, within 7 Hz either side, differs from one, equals 7.7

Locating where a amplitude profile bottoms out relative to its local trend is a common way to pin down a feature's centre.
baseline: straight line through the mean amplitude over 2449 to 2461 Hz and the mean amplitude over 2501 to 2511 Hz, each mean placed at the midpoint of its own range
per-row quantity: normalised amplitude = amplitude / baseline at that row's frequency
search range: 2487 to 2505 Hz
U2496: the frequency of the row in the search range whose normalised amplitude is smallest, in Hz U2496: 2500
